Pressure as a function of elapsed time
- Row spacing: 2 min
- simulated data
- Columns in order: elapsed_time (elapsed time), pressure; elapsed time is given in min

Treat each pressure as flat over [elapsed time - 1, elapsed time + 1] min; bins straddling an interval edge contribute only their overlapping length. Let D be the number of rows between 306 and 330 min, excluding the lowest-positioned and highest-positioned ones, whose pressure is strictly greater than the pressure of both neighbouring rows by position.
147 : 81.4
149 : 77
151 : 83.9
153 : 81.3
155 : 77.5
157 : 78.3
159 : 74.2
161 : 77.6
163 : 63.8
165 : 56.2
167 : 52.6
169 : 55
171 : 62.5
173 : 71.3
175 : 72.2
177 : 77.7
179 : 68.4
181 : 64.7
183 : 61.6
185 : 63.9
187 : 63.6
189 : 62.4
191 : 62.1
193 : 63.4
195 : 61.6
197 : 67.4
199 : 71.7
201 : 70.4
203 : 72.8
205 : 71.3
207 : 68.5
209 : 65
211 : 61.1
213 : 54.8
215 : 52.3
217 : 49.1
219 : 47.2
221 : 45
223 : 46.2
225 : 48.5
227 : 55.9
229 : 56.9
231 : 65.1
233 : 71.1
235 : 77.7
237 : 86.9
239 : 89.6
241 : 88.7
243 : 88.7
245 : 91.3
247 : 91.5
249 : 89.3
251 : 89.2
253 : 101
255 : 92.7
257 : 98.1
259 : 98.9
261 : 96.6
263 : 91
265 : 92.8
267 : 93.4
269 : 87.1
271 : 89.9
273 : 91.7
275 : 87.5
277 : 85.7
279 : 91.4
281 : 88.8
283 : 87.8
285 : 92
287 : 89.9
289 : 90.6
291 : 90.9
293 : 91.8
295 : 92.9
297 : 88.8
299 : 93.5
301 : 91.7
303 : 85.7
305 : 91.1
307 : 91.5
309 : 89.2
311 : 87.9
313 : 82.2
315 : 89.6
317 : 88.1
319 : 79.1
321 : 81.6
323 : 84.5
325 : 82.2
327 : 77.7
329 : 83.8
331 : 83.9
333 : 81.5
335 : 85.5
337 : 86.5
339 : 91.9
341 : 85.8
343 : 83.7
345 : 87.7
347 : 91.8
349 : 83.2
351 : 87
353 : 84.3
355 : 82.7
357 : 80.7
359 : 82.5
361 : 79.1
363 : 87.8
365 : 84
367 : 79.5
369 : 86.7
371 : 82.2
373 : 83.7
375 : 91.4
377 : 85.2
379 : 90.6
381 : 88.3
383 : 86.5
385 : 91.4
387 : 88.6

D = 2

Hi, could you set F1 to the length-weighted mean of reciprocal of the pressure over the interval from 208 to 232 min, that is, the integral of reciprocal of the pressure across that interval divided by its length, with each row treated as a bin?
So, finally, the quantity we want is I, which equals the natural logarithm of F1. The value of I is -3.97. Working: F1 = 0.0188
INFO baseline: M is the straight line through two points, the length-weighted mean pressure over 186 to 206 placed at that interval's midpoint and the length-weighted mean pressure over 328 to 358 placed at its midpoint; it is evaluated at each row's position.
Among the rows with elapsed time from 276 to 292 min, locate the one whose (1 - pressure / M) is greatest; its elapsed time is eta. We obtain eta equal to 277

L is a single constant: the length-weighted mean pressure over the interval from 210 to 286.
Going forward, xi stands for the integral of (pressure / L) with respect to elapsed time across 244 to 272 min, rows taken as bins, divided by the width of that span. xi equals 1.17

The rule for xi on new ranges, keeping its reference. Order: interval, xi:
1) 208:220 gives 0.69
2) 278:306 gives 1.14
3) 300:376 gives 1.08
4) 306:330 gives 1.07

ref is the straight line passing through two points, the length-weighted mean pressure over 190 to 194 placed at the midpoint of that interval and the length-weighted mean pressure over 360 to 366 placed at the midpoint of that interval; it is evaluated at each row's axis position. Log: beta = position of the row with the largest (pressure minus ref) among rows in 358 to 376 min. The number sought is 375 min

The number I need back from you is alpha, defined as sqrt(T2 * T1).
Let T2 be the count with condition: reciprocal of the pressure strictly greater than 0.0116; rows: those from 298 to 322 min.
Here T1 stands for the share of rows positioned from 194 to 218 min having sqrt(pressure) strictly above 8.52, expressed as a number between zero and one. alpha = 0.6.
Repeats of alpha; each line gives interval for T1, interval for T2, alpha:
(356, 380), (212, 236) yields 3.5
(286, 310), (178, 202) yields 3.5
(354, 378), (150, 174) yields 3.5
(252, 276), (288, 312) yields 1.0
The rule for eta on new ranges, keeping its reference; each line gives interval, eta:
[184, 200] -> 195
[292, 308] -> 303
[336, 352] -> 349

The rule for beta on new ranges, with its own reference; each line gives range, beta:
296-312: 299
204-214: 205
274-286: 279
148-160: 151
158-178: 161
